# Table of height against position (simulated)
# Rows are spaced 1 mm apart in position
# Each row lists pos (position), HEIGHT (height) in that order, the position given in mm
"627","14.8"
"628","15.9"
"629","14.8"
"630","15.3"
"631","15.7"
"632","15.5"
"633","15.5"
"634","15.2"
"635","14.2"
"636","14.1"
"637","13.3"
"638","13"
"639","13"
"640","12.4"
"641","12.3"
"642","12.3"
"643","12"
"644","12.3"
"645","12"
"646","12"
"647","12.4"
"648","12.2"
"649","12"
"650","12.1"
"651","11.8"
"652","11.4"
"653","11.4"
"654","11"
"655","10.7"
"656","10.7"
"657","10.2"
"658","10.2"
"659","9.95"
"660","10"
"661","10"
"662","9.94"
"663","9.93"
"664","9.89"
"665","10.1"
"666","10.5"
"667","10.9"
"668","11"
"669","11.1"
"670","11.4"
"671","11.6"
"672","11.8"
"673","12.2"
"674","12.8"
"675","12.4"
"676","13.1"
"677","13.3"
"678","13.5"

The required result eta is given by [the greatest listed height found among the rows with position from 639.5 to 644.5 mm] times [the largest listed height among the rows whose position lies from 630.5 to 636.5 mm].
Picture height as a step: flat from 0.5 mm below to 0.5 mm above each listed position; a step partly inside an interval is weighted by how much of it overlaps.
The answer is 195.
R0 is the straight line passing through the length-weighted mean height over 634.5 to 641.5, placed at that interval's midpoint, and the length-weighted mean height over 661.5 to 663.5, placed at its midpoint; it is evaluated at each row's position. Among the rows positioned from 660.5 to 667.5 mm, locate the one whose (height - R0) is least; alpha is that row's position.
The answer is 661 mm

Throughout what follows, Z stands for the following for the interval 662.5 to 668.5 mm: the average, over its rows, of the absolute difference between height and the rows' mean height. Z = 0.41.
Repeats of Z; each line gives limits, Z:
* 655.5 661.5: 0.19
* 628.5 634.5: 0.23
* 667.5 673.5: 0.35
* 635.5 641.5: 0.46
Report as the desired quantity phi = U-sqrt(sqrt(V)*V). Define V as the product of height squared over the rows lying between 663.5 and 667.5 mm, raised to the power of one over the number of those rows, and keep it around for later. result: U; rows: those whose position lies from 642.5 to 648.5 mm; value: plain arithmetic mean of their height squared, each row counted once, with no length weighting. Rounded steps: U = 148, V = 107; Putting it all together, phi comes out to 114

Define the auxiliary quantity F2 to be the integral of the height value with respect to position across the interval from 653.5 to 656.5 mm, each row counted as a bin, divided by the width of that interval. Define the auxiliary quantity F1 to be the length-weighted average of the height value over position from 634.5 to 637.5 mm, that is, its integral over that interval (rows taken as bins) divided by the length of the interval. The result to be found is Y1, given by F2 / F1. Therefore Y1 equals 0.78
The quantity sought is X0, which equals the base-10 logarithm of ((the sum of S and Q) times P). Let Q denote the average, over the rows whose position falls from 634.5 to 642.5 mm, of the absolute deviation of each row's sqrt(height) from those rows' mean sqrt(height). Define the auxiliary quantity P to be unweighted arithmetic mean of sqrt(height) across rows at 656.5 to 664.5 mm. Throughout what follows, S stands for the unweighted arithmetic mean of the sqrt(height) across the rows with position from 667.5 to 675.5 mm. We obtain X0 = 1.05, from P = 3.16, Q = 0.08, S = 3.43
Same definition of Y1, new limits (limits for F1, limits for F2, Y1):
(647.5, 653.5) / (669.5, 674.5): 1.01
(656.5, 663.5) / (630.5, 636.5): 1.50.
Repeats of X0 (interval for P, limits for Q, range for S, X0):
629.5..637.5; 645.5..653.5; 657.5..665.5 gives 1.09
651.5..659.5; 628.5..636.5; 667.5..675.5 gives 1.06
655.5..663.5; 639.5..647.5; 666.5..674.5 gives 1.04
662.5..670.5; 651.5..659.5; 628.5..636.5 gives 1.11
